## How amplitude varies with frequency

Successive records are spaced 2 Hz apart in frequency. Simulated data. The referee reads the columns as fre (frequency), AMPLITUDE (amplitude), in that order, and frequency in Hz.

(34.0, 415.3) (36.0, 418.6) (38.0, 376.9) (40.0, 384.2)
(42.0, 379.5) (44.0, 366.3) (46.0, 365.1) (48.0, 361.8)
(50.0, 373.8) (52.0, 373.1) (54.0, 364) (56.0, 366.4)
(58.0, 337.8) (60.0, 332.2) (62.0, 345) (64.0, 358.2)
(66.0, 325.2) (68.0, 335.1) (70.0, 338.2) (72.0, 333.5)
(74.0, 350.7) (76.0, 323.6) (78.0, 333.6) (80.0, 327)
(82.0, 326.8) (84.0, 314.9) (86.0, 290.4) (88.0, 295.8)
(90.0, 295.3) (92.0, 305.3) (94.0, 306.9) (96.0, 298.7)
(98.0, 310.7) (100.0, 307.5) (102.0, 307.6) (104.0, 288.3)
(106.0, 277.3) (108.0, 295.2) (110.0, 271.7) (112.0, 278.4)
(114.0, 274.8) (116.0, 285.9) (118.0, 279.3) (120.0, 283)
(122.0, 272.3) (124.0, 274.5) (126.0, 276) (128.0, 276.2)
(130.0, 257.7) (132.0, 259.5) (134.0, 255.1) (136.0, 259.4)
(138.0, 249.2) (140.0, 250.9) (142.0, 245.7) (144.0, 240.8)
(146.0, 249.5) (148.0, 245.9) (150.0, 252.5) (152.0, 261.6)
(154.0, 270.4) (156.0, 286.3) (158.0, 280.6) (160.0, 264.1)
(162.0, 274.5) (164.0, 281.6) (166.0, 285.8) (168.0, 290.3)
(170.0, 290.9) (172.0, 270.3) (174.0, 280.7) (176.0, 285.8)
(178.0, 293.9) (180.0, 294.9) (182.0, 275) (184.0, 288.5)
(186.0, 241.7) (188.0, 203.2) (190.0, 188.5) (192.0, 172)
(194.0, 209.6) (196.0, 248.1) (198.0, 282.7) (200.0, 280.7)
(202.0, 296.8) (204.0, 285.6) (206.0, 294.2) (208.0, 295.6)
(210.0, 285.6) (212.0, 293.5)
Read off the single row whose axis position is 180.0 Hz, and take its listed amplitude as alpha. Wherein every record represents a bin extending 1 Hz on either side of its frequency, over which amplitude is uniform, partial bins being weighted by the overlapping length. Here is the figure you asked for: 294.9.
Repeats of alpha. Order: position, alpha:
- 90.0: 295.3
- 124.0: 274.5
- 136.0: 259.4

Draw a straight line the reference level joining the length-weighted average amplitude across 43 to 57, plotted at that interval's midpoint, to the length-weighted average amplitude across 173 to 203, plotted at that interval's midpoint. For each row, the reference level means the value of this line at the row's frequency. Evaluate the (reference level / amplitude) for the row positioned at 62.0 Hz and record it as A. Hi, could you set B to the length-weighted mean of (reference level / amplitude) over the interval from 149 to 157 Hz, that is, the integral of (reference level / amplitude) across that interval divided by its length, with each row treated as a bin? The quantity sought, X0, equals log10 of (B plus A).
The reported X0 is 0.322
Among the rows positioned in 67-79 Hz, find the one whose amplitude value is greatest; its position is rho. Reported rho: 74.0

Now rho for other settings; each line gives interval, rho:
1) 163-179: 178.0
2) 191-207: 202.0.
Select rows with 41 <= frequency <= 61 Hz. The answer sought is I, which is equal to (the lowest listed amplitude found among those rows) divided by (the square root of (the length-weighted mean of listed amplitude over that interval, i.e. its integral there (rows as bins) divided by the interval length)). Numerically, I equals 17.5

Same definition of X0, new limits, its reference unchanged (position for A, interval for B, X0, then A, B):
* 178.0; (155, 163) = 0.281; 0.90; 1.01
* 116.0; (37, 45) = 0.321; 1.10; 0.99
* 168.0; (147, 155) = 0.312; 0.94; 1.11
